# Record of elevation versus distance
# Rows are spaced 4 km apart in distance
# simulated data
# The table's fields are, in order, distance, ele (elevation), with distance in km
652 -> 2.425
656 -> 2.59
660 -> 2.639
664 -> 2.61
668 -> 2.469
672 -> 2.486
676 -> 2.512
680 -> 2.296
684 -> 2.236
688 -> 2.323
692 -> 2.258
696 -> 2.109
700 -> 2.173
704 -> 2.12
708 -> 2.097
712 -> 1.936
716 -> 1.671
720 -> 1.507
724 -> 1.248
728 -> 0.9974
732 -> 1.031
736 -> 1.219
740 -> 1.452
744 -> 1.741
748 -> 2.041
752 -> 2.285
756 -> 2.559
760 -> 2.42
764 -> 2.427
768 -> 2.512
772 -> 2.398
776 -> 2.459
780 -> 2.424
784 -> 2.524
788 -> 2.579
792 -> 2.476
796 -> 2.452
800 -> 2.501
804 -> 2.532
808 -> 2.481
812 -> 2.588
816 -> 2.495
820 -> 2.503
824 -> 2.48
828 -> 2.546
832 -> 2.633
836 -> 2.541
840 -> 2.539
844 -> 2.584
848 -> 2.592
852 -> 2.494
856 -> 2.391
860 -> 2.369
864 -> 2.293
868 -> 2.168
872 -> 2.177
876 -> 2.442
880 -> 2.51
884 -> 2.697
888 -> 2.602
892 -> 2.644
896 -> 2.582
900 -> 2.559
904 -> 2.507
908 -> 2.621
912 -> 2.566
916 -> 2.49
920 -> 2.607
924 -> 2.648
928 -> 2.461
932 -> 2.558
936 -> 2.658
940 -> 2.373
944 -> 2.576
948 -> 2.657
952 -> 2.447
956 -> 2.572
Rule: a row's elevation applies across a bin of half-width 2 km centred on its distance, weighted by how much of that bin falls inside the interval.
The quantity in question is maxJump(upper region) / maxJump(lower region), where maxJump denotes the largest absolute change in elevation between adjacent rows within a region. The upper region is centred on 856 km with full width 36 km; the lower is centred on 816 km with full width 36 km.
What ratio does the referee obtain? 1.17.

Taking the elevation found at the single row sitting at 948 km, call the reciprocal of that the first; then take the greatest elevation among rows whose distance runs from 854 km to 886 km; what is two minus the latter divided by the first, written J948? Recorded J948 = -5.17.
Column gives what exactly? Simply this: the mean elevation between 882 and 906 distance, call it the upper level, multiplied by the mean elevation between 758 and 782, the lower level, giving 6.3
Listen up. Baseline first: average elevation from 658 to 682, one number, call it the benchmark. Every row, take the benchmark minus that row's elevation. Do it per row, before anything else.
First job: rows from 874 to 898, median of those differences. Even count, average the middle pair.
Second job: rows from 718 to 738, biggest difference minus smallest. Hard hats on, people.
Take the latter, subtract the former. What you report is 0.60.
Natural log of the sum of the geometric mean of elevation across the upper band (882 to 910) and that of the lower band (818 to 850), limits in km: 1.64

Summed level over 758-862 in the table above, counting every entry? 65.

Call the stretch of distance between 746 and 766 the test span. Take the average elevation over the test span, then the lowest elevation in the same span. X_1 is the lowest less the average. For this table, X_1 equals -0.31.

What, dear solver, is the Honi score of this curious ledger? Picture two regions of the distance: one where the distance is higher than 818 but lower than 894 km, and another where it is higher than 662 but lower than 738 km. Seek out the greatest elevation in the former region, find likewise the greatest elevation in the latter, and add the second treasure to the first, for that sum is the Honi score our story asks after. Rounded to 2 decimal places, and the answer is 5.31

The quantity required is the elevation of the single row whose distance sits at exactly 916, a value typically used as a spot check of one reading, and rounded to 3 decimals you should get 2.490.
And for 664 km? 2.610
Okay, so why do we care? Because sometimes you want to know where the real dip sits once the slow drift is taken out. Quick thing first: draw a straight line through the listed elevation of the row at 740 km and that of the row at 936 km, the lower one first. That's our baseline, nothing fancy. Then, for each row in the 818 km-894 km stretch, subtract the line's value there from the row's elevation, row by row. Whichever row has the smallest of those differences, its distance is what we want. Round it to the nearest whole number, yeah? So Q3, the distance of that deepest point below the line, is 872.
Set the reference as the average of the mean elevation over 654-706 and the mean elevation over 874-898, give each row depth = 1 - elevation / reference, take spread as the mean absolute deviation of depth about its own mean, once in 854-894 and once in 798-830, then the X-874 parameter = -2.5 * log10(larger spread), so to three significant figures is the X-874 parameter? 3.05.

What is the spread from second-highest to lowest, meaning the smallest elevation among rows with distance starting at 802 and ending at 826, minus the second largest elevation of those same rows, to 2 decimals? -0.05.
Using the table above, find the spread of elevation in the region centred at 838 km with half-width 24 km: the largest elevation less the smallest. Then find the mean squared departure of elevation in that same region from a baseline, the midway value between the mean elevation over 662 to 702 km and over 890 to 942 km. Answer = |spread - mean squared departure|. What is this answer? 0.25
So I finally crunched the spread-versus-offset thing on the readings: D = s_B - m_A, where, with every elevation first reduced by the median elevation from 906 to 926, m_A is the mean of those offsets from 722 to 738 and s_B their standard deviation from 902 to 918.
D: 1.5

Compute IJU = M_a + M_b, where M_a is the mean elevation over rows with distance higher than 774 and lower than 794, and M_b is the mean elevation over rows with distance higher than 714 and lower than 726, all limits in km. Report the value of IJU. 3.97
